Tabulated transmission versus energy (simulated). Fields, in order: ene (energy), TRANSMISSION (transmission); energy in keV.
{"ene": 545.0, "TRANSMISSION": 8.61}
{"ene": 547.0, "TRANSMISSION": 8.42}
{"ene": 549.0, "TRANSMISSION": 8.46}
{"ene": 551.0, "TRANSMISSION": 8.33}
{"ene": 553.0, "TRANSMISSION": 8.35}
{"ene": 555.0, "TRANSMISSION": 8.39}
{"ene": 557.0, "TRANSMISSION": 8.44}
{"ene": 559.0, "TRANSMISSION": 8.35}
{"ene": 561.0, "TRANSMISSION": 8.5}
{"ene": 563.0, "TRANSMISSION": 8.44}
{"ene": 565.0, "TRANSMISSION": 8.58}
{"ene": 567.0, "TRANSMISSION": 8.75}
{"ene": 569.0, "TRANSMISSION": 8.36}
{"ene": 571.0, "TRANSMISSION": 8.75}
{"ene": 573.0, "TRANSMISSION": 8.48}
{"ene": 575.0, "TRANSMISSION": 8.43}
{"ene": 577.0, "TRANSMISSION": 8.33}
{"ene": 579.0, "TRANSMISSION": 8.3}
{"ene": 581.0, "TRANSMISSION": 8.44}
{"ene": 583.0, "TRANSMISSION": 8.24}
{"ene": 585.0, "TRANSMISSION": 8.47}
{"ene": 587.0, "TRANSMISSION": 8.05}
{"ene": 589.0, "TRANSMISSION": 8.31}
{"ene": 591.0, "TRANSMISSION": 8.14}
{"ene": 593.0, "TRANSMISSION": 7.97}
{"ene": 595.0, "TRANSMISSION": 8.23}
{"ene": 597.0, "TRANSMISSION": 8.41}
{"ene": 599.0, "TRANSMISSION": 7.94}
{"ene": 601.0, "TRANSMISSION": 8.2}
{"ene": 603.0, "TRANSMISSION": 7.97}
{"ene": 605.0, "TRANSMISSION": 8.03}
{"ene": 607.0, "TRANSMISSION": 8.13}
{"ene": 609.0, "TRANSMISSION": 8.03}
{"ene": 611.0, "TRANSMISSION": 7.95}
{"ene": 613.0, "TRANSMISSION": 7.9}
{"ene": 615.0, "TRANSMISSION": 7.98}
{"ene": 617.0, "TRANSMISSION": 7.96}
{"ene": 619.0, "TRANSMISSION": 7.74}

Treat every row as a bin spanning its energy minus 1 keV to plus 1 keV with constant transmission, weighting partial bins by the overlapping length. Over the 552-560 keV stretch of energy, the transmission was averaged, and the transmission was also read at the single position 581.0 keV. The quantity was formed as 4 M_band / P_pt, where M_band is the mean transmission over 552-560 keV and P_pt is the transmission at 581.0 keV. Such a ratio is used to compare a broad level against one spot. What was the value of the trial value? 3.97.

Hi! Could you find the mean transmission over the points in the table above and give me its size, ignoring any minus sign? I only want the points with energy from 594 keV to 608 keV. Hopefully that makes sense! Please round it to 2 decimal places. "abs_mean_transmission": 8.13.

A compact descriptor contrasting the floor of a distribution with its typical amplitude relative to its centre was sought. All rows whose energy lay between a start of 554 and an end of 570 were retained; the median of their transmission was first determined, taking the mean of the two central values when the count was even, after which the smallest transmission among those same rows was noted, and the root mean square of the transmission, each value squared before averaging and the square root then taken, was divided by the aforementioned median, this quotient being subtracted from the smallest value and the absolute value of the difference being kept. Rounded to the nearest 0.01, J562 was 7.35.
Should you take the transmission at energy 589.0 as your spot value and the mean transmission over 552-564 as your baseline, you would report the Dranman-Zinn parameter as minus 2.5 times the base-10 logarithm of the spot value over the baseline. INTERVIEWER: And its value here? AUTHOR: 0.01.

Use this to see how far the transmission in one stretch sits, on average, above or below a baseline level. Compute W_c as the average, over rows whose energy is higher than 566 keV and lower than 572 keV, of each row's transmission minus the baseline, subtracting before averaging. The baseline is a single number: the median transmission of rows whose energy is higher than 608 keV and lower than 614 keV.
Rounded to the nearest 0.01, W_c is 0.67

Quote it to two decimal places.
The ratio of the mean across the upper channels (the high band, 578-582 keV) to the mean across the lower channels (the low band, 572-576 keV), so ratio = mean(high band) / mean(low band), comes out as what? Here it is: 0.99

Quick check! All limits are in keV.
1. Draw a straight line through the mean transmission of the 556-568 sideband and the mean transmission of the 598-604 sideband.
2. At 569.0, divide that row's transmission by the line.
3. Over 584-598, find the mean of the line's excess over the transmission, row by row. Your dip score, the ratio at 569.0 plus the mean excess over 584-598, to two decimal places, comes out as 0.92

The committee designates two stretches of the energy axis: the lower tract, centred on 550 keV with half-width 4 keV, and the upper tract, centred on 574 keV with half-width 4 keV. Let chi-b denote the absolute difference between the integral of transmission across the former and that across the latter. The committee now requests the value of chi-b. 0.9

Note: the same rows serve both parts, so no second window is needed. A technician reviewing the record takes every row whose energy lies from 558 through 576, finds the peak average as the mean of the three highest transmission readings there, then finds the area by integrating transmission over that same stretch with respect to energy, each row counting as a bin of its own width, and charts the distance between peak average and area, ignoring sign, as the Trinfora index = 145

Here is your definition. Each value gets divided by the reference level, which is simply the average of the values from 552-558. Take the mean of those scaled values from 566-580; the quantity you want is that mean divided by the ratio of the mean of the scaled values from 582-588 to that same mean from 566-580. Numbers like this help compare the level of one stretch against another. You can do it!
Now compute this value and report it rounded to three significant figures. 1.04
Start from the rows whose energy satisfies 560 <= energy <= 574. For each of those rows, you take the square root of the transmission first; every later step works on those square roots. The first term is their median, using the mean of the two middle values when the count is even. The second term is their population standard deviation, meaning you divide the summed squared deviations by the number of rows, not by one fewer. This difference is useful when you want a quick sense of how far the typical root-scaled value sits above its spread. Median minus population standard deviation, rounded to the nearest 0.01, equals 2.89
